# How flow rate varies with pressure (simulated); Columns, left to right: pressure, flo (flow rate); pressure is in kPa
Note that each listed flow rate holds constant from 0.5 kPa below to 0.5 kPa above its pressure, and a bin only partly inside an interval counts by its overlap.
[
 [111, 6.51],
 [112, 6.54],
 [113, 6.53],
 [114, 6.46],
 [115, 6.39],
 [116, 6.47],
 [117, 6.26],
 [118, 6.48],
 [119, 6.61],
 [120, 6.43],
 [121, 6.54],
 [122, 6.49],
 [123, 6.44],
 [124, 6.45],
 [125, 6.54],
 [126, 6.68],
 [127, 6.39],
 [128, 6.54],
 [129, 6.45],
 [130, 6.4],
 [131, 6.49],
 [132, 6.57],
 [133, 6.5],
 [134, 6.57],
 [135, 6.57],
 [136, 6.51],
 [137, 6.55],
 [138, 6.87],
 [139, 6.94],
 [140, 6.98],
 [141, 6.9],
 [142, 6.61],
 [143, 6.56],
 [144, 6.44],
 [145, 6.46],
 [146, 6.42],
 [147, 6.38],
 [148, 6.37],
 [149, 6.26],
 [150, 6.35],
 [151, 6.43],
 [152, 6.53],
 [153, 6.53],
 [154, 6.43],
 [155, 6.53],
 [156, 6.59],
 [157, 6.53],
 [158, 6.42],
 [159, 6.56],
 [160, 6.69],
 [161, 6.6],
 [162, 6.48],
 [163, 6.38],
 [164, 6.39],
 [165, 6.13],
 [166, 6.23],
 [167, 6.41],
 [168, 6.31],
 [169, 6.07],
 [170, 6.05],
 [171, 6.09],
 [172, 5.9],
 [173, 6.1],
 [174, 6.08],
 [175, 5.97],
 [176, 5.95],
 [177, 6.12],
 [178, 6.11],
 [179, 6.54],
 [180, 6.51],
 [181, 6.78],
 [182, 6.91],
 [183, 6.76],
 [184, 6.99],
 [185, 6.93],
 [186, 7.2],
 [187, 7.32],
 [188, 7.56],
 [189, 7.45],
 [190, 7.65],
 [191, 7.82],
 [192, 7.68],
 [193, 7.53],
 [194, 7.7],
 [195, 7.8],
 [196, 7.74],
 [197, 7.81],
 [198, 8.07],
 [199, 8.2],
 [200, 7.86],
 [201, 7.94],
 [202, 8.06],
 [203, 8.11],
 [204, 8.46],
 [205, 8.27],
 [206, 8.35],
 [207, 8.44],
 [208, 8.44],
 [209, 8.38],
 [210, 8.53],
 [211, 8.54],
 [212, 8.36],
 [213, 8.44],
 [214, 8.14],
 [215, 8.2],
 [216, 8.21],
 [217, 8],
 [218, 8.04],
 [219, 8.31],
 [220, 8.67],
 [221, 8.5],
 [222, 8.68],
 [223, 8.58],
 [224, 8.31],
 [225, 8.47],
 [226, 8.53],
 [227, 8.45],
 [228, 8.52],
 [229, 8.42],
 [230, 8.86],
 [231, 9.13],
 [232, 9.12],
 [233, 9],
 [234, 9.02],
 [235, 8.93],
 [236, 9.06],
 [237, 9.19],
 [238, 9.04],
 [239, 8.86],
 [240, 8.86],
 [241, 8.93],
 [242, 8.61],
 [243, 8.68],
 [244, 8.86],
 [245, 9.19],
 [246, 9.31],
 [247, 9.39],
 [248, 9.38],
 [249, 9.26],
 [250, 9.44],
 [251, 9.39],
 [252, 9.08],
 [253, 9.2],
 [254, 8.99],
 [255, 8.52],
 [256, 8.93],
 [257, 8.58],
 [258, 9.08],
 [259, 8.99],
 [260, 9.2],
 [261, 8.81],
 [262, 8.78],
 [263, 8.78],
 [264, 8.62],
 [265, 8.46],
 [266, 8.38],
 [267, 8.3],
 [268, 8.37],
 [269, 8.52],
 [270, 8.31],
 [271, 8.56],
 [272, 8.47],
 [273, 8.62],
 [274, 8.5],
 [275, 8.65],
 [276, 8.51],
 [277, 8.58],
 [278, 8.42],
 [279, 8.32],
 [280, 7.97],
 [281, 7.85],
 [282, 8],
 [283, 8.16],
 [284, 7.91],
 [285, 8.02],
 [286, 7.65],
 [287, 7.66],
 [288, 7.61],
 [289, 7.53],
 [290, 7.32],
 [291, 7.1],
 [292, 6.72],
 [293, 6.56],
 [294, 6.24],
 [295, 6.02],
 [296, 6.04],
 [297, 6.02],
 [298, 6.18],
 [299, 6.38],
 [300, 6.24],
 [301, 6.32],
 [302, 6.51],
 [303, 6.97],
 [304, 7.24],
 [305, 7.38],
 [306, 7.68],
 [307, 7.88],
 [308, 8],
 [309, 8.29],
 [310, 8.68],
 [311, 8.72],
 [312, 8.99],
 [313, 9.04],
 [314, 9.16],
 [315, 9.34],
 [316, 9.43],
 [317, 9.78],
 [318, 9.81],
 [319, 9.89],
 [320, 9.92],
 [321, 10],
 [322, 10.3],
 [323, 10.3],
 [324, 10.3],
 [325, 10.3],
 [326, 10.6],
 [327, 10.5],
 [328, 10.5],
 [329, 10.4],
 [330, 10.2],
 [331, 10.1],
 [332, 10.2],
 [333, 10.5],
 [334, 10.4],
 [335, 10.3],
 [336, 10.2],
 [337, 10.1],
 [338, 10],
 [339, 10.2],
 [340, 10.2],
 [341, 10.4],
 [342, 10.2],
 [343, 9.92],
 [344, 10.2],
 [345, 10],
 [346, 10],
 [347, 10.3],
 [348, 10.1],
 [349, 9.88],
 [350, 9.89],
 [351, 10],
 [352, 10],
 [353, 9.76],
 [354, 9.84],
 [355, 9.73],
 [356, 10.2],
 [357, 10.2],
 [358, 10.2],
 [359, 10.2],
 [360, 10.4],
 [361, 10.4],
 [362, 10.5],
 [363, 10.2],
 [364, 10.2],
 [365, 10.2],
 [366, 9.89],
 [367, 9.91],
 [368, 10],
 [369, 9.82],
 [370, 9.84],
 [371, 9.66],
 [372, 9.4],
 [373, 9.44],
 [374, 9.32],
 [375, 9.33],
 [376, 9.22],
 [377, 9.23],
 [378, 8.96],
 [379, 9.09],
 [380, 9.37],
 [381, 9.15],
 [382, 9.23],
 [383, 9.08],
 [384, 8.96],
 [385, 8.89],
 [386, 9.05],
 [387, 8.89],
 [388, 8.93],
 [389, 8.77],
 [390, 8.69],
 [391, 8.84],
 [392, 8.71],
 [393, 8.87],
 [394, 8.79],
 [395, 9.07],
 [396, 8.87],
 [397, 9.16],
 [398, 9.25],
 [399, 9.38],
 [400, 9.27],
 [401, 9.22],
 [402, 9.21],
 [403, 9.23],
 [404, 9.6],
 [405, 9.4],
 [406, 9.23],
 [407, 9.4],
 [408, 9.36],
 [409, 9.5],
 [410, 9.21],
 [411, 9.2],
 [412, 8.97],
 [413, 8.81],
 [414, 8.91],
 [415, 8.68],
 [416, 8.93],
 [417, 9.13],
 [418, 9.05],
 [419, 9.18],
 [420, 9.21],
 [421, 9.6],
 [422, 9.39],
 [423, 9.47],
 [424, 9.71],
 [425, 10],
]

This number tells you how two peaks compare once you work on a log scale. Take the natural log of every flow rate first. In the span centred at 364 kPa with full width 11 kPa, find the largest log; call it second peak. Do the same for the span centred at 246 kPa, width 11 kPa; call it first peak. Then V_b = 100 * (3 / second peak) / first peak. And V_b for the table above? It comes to 57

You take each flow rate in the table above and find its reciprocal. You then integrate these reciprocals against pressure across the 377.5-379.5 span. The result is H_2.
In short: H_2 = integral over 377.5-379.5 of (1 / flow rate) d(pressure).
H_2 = 0.222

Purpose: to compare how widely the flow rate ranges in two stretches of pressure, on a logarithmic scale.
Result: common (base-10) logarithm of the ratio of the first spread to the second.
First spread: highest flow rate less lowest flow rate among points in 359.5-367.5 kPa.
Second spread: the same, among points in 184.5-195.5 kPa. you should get -0.16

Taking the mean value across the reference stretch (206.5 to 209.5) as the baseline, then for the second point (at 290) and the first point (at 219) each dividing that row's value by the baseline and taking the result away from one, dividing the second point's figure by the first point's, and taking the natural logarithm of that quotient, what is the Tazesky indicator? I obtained 2.30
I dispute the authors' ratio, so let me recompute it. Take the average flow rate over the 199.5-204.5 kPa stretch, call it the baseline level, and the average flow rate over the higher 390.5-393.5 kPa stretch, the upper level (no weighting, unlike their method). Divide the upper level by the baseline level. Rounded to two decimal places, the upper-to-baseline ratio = 1.09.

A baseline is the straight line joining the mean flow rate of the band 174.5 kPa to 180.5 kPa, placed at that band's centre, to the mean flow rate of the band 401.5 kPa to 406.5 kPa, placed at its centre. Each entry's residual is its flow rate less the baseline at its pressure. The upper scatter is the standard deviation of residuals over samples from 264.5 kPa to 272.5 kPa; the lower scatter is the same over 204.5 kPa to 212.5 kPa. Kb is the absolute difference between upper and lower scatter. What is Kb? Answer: 0.01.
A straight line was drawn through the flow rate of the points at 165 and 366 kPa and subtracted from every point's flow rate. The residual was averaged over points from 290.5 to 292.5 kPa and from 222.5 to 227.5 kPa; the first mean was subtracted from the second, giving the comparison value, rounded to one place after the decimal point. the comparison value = 2.8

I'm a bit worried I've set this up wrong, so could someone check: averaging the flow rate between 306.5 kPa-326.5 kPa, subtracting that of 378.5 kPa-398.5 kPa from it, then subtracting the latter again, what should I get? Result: -8.5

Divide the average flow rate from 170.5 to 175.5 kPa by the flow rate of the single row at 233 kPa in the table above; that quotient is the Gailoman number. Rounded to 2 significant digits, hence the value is 0.67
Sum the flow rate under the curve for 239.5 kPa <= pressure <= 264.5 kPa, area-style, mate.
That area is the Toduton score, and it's 225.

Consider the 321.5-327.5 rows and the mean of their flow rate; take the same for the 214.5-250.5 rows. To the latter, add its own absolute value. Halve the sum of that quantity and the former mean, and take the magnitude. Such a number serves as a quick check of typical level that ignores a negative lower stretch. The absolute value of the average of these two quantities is 14.0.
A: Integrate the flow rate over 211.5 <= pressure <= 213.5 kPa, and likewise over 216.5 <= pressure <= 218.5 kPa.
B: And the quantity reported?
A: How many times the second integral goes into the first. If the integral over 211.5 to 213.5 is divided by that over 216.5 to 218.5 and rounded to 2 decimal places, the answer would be 1.05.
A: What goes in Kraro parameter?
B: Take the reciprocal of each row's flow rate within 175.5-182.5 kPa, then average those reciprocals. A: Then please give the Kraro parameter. 0.156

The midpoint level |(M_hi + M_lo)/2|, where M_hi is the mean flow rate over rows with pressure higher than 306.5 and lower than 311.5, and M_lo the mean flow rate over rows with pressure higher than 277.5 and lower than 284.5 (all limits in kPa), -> 8.2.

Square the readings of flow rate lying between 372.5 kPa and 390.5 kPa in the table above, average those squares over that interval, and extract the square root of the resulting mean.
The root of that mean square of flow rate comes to 9.1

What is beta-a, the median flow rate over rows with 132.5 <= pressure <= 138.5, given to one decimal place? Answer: 6.6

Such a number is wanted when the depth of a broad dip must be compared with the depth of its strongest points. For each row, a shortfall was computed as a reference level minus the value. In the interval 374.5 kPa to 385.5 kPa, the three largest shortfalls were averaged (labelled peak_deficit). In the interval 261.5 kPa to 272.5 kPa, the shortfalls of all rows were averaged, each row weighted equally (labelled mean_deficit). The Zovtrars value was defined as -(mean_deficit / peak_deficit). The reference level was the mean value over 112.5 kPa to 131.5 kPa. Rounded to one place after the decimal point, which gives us -0.8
